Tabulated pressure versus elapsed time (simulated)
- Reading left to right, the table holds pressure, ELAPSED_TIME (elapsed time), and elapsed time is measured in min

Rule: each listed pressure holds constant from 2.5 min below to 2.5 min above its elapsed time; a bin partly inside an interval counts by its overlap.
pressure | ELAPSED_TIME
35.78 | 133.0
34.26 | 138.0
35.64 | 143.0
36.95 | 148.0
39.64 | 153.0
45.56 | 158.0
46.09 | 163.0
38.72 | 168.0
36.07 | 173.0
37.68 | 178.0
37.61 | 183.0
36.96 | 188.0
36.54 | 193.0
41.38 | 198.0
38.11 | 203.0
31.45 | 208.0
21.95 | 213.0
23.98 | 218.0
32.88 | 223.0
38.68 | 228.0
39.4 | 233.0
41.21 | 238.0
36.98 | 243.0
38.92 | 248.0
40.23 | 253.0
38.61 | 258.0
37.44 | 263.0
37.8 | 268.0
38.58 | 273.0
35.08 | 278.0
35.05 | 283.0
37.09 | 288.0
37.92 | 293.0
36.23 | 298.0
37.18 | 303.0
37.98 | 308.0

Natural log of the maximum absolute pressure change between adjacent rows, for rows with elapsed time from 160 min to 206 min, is 2.0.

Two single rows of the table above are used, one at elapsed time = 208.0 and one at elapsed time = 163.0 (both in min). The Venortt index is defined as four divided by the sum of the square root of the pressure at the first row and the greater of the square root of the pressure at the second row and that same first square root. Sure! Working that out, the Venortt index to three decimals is 0.323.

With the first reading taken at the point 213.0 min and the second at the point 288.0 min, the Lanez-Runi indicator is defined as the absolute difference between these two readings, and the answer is 15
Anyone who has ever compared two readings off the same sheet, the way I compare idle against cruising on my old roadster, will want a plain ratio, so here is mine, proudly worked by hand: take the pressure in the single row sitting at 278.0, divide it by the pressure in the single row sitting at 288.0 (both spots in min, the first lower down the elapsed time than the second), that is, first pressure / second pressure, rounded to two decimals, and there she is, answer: 0.95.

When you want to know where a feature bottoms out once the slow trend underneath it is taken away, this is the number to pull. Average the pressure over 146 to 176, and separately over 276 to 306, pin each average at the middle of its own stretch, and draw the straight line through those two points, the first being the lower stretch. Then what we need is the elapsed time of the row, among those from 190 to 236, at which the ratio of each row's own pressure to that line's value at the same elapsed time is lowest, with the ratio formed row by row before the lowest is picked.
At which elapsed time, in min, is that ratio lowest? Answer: 213.0 min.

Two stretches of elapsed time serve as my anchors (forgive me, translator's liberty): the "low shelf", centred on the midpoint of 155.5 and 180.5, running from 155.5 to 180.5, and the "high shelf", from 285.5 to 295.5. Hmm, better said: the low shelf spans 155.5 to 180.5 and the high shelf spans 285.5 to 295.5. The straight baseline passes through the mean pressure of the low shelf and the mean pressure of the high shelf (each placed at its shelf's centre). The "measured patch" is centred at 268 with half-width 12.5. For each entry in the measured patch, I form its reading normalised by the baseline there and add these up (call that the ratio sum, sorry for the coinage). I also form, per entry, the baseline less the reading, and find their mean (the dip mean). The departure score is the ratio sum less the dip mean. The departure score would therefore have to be 4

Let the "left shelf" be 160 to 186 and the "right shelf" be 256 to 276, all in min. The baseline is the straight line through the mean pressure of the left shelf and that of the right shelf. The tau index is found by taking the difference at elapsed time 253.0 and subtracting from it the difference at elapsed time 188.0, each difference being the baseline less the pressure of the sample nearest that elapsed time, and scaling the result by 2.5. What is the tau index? -10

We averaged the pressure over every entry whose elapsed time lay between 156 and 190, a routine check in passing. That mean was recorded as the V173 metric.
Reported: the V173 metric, 39.8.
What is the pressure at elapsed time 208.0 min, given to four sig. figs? 31.45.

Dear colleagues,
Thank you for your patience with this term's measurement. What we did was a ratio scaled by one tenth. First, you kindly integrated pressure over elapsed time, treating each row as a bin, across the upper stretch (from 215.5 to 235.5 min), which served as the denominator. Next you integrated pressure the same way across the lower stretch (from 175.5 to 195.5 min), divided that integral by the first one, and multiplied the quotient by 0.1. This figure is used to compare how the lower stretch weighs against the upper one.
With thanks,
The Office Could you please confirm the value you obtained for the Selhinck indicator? 0.110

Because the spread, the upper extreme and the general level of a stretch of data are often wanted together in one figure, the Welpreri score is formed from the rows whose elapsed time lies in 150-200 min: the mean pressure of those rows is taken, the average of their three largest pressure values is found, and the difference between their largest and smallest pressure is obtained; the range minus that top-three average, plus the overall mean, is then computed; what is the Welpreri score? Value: 5.3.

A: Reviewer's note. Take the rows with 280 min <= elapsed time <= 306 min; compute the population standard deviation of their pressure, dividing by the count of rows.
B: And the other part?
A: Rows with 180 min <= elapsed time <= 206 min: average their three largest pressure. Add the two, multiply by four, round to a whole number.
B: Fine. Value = 160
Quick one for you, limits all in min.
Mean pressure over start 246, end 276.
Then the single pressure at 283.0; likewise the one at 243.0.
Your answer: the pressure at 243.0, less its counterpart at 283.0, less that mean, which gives -37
